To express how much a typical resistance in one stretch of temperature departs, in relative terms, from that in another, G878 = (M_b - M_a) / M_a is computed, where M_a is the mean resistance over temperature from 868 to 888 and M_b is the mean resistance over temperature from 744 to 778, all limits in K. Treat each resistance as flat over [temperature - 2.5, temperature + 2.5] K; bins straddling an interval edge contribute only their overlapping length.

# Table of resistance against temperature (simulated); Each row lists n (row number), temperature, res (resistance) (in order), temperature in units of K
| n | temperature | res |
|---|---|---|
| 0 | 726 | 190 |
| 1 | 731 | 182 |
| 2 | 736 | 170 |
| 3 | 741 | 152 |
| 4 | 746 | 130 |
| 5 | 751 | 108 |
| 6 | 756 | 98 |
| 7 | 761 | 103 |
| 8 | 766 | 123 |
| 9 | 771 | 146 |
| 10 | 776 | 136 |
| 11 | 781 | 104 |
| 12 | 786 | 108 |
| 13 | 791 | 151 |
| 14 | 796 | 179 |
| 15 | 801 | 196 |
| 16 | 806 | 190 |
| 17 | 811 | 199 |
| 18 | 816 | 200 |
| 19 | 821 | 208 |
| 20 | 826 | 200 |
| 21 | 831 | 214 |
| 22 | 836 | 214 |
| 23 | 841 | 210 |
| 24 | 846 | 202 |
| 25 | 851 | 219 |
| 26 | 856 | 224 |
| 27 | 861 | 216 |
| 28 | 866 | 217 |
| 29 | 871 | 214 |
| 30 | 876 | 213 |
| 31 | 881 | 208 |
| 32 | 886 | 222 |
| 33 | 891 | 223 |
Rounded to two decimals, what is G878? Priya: -0.44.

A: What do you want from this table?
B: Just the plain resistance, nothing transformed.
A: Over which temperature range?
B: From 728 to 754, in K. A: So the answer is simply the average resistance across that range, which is 148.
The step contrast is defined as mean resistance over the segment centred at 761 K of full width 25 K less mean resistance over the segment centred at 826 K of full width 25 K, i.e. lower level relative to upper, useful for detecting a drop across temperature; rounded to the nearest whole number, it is -92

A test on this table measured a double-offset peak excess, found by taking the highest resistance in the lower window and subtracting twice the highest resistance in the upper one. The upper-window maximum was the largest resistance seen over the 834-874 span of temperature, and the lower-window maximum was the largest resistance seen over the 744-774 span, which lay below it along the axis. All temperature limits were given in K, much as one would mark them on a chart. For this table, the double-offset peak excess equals -302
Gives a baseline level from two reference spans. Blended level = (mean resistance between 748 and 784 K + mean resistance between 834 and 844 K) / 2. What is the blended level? 164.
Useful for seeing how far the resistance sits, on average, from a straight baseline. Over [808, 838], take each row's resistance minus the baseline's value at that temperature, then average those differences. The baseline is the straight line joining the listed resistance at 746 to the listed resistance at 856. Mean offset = 10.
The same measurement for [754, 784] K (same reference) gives -31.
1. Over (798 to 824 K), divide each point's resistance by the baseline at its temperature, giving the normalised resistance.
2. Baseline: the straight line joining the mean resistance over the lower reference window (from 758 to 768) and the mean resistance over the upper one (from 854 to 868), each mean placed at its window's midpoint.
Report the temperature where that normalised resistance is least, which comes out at 816 K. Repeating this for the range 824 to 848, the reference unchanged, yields 846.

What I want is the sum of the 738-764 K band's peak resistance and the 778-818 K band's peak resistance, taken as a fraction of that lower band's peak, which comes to 2.3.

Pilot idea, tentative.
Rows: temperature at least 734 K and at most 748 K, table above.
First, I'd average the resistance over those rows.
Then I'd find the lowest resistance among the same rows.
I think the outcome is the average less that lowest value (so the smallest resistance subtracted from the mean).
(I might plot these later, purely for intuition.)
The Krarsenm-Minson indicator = 21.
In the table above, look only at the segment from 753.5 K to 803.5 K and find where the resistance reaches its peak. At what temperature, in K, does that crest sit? 801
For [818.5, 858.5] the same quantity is 856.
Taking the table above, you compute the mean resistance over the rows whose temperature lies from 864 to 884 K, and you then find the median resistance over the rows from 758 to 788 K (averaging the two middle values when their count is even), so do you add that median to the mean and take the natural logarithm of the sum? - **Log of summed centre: 5.79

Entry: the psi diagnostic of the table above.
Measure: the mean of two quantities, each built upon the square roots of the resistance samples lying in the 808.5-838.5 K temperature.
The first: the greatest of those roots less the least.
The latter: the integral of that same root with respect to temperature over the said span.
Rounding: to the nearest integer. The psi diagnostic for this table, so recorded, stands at 215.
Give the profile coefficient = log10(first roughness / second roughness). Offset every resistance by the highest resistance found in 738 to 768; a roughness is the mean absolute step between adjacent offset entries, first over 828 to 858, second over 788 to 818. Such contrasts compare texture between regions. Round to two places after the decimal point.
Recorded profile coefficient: -0.25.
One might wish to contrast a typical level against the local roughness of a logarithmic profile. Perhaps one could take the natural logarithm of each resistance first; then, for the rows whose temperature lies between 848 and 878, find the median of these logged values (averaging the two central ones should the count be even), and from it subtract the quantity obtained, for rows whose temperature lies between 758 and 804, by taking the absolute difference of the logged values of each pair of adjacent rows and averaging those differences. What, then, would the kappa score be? 5.21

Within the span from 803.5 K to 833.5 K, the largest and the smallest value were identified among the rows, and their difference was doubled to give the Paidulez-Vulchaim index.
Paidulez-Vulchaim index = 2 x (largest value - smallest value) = 48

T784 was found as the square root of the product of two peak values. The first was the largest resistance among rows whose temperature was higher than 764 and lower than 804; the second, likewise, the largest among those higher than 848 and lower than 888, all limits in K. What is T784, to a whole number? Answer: 210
